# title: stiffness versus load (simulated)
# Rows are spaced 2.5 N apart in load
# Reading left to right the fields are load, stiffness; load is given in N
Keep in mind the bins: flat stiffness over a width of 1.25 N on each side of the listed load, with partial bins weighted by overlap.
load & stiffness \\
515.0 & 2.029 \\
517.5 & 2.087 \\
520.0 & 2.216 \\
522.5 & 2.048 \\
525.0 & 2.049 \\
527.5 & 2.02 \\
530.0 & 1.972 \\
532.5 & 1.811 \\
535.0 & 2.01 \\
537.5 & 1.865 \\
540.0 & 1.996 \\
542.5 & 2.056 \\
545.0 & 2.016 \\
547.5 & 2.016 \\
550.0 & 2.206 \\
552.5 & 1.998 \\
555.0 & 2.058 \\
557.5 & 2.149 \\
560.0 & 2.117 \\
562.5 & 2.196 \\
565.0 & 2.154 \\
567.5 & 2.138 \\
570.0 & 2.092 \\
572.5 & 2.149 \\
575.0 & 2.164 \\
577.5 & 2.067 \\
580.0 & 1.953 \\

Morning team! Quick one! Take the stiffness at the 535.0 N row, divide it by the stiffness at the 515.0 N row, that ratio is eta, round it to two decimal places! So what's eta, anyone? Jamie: 0.99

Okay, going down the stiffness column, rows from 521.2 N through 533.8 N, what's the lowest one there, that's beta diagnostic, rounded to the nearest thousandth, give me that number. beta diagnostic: 1.811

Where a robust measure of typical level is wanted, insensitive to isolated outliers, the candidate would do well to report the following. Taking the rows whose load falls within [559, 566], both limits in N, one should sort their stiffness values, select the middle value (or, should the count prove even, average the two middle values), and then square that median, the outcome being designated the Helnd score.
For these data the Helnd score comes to 4.64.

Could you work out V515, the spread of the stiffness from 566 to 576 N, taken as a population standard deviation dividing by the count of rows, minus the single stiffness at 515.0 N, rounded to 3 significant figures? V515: -2.00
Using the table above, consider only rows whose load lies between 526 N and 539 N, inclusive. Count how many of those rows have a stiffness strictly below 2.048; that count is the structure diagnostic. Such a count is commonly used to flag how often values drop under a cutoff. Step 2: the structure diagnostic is 5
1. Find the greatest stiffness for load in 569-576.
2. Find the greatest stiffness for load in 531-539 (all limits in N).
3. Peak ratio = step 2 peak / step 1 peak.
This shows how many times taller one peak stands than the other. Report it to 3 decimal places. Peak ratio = 0.929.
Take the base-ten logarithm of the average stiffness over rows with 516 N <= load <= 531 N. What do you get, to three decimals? 0.315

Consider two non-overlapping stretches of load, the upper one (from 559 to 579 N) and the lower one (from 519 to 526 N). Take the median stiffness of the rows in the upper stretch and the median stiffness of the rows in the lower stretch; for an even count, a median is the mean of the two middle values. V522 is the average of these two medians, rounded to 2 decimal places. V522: 2.10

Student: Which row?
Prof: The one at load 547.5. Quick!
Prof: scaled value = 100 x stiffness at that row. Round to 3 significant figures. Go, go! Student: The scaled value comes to 202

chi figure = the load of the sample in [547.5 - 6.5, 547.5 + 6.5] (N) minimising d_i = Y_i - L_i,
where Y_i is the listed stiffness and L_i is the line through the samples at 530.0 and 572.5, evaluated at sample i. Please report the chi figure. 552.5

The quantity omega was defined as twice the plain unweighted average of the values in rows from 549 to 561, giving 4.21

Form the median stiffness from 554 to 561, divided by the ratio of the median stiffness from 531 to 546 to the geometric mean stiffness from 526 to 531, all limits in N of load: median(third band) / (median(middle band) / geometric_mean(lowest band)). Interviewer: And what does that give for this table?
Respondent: 2.11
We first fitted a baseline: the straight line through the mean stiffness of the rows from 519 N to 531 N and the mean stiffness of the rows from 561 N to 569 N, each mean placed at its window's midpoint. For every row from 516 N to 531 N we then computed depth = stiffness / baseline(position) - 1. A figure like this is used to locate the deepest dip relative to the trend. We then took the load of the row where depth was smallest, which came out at 530.0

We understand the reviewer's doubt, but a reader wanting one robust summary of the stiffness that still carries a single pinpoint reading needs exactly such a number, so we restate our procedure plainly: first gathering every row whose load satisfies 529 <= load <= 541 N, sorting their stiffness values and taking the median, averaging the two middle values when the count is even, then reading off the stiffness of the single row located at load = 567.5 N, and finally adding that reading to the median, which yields 4.11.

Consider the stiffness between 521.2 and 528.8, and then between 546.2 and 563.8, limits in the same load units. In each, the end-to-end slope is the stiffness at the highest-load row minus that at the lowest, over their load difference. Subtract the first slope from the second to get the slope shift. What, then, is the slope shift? 0.018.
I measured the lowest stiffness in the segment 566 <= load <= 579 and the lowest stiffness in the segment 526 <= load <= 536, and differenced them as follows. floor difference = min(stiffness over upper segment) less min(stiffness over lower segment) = 0.26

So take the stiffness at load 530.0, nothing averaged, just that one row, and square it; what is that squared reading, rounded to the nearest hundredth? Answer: 3.89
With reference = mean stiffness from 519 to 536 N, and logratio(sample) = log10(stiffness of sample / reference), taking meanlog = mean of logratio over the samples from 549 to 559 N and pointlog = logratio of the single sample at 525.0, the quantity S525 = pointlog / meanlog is 0.4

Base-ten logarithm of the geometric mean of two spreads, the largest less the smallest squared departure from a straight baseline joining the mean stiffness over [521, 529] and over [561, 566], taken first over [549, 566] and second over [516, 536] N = -1.5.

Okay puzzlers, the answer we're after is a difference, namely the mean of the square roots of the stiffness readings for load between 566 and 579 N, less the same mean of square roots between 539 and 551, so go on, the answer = 0.022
